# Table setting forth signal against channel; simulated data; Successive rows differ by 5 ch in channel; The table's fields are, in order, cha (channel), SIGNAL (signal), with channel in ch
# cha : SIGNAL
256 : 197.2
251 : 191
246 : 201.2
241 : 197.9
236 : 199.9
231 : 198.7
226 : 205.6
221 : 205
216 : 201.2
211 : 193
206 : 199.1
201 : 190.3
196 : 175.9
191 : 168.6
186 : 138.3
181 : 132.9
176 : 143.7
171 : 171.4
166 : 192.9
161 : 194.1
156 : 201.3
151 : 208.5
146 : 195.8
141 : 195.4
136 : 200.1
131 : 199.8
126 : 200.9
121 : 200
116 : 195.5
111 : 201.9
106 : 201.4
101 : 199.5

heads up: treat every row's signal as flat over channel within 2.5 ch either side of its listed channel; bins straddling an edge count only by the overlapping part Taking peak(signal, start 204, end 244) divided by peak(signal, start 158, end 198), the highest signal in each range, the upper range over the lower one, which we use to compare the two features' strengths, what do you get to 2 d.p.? 1.06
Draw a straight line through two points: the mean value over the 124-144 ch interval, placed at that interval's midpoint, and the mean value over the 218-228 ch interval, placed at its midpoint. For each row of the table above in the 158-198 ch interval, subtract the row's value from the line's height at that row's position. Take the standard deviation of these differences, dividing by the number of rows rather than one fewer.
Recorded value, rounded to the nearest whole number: 23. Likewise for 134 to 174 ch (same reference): 11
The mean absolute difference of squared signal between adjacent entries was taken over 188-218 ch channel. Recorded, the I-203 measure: 3368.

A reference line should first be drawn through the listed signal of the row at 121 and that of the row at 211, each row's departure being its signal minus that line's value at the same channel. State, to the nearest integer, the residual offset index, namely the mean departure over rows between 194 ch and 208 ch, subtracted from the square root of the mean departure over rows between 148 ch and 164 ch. 7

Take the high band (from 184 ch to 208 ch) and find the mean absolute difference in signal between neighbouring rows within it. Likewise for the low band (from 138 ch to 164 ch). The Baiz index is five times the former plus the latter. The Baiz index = 83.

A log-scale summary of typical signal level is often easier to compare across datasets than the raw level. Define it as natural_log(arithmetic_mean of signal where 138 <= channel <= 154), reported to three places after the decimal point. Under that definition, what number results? 5.298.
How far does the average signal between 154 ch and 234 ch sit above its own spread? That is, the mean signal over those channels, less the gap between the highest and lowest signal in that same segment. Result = 109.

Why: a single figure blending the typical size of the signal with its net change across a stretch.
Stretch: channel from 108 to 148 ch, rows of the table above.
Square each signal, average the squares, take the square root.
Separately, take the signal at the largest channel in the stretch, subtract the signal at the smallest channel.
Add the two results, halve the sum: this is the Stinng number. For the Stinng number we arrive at 96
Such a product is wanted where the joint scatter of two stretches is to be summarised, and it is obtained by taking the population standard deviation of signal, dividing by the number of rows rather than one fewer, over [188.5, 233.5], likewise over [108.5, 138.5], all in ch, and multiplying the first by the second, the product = 24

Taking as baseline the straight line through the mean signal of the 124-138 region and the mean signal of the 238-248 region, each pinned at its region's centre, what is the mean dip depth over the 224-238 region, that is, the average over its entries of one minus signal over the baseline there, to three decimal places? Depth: -0.009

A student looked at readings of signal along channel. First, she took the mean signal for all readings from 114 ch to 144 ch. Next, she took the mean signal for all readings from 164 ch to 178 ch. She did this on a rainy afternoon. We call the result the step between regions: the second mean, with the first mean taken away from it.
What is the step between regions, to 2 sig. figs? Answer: -29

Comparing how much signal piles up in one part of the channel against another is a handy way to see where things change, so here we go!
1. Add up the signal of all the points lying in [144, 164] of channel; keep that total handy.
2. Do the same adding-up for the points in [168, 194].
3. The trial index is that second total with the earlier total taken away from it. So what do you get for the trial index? -45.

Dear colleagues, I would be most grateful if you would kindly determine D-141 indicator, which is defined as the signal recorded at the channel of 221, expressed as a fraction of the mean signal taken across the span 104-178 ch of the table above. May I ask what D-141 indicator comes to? 1.06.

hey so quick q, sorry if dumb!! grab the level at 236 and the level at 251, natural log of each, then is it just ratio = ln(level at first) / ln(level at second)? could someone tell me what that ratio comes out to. 1.01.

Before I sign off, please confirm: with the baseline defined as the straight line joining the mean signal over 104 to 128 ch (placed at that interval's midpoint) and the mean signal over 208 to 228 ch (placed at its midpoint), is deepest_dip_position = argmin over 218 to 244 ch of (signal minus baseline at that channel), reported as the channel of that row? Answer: 241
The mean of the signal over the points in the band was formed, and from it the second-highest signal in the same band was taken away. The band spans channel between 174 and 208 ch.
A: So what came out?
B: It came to -26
